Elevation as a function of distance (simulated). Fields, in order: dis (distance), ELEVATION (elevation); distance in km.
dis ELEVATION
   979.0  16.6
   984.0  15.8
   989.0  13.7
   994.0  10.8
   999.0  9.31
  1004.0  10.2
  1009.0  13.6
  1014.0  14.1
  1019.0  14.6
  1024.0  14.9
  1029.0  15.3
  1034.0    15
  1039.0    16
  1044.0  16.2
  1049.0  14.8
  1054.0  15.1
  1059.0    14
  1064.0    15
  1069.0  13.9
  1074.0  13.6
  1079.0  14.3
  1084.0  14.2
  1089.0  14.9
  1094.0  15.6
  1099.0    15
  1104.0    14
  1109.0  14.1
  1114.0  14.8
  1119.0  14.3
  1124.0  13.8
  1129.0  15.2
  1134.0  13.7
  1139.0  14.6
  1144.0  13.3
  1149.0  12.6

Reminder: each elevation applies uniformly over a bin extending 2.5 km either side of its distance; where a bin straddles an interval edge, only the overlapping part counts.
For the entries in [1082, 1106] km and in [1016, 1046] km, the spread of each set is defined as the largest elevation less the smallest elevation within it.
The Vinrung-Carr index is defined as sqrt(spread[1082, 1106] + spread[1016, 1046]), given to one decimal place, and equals 1.8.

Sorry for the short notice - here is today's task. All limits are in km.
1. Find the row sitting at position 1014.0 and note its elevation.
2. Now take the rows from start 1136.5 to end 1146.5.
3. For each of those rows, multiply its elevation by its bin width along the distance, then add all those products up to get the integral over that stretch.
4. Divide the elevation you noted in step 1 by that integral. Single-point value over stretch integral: 0.10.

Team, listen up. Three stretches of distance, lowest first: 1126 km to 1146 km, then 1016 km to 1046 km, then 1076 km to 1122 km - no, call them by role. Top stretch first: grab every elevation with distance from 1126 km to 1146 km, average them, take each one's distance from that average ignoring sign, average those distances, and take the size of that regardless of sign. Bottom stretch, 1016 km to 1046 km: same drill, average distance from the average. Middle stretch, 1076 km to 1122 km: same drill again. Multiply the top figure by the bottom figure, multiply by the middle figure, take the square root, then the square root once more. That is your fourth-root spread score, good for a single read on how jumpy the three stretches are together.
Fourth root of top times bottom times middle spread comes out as 0.63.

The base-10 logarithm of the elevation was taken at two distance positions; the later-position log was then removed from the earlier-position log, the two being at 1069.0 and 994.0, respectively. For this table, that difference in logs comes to -0.11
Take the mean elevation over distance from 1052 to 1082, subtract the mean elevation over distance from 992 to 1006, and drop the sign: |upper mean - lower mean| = 4.2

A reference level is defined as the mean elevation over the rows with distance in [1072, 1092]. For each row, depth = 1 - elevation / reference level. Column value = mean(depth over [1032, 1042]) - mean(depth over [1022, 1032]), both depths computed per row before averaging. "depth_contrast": -0.03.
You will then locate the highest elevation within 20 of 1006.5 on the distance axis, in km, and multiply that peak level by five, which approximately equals 74.5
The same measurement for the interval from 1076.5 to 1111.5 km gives 78.0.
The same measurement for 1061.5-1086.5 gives 75.0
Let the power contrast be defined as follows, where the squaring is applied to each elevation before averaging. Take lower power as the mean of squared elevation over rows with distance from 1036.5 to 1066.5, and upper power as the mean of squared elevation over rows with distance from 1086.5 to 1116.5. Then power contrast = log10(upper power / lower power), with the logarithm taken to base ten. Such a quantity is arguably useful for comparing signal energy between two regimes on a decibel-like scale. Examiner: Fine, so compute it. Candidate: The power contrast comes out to -0.03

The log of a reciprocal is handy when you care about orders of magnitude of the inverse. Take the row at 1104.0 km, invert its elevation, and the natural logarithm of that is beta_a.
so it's -2.64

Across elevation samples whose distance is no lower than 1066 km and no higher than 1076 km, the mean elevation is 13.8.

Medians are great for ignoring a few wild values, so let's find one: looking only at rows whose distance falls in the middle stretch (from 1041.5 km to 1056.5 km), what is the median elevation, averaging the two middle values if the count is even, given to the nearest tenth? 15.1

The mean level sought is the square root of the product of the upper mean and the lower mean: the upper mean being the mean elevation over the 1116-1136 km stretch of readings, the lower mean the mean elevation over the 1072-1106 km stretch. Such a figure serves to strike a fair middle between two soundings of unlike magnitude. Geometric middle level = 14.4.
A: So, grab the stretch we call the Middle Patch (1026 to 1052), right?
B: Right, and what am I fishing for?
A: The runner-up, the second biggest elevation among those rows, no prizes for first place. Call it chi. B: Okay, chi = 16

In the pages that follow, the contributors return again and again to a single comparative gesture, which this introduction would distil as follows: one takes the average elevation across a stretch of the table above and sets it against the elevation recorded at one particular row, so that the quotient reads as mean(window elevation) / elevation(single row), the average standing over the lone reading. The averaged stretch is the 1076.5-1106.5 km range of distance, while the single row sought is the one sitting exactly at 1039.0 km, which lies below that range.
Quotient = 0.92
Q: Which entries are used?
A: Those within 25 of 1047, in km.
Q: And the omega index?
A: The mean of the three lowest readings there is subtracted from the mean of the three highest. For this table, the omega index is 1.6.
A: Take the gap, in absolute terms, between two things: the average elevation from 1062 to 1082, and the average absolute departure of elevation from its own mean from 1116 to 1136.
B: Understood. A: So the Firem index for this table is 13.7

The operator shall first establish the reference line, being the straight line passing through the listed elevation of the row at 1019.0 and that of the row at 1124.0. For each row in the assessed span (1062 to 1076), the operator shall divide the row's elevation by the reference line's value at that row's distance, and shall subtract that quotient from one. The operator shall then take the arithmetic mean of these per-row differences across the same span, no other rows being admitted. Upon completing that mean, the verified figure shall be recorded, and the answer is 0.00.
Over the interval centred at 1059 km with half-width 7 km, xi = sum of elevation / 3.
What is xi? 15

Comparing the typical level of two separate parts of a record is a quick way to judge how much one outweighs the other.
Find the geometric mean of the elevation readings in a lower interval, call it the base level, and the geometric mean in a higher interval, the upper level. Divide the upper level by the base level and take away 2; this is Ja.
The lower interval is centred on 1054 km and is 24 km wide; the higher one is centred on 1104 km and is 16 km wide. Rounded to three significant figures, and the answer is -1.04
